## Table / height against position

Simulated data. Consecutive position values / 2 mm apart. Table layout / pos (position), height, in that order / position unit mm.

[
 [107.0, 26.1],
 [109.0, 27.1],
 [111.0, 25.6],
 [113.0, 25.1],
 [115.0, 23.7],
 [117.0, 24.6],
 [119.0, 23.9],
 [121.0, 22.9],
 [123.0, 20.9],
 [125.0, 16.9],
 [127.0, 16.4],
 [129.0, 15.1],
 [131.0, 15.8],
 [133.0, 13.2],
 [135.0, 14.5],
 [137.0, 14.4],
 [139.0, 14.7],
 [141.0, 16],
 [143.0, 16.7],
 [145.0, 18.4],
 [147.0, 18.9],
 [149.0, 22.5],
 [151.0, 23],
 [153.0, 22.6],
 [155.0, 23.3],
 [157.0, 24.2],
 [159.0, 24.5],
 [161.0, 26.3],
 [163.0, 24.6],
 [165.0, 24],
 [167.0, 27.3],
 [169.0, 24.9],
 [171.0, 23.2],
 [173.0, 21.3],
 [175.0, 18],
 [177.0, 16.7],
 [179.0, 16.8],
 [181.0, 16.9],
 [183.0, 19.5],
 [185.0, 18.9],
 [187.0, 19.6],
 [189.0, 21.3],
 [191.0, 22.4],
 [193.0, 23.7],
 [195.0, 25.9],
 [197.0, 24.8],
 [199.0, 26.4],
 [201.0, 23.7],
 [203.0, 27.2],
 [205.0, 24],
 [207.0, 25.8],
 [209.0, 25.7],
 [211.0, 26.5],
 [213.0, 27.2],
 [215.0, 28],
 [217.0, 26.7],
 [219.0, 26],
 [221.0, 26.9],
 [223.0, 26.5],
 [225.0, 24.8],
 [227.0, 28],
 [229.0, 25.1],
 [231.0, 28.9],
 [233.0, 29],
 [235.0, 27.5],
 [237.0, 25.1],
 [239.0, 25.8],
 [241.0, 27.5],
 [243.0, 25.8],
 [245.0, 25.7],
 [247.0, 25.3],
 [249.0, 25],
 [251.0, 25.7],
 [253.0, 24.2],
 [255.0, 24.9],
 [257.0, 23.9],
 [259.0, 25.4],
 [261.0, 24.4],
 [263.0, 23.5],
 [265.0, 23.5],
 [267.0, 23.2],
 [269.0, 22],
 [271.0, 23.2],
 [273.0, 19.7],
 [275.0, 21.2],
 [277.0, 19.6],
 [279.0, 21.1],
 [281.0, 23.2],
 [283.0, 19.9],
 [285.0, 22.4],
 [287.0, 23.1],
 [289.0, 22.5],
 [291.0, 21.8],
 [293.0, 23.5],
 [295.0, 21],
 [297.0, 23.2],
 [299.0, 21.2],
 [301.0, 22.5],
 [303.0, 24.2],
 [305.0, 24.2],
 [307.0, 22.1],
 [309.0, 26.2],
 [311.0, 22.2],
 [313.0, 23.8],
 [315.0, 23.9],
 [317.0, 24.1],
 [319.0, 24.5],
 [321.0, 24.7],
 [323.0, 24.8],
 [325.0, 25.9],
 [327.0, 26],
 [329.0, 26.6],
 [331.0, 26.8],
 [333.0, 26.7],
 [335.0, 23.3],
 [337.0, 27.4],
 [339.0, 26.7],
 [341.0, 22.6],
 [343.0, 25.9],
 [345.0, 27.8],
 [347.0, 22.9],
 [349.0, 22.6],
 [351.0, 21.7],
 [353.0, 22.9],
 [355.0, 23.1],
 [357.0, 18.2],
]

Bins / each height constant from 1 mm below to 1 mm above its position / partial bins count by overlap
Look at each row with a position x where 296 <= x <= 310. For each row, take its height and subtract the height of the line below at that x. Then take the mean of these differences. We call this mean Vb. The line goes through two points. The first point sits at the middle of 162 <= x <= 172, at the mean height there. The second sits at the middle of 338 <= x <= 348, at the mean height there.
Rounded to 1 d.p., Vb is -1.7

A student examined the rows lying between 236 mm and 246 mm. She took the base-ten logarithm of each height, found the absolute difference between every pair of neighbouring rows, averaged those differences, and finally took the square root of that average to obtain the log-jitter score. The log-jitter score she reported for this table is 0.131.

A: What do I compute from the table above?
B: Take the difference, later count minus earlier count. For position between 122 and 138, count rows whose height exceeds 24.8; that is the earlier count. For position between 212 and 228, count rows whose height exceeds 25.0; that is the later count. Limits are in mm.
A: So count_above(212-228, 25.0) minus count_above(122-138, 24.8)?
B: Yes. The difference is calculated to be 7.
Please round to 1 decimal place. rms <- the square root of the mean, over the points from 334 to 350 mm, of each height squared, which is 25.0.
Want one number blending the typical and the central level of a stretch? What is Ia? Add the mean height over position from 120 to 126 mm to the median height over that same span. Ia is 41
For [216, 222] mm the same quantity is 53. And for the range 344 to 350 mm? 47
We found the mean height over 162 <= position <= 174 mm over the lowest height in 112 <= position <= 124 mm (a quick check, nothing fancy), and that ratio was 1.2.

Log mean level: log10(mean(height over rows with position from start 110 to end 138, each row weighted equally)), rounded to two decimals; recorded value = 1.29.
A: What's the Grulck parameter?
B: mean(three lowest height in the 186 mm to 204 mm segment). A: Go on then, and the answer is 21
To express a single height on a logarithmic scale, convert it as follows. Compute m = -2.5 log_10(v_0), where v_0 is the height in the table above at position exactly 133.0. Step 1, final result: -2.80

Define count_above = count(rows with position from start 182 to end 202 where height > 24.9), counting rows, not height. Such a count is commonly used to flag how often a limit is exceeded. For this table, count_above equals 2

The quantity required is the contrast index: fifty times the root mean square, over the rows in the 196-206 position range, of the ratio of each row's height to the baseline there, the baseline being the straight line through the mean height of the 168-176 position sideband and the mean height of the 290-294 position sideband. 57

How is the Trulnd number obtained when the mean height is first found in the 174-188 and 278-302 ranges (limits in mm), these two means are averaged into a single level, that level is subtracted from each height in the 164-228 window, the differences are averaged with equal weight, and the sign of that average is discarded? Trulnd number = 3.6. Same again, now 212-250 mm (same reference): 6.5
